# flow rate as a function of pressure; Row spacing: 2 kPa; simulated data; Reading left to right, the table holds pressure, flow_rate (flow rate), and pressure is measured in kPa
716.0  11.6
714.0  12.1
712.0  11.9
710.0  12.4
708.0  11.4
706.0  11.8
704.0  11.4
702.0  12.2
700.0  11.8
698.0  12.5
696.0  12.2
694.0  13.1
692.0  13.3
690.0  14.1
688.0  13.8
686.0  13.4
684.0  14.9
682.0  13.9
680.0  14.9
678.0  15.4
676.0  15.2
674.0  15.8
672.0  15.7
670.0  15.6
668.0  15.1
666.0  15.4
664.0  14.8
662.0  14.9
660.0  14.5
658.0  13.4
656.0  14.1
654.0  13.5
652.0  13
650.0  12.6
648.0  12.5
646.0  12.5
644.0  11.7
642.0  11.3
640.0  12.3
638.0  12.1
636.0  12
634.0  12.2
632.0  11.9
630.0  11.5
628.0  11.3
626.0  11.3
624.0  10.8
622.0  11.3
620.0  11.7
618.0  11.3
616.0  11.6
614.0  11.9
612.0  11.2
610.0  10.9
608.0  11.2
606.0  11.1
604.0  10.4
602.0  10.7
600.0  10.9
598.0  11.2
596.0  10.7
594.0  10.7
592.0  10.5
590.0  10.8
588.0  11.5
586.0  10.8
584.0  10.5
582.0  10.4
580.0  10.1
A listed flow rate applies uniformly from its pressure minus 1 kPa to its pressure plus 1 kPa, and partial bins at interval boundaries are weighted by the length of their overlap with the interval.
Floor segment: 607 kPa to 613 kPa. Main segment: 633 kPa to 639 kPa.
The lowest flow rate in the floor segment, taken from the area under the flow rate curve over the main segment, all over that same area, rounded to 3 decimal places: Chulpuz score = 0.850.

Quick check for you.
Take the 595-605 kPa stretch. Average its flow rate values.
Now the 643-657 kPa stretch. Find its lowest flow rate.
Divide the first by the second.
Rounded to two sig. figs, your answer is 0.92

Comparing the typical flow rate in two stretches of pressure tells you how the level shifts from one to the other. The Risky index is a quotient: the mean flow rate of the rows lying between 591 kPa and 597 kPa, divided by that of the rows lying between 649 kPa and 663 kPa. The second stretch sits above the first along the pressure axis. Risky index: 0.78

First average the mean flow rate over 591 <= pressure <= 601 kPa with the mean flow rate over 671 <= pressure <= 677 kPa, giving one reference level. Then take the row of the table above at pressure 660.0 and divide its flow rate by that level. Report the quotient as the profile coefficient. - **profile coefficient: 1.10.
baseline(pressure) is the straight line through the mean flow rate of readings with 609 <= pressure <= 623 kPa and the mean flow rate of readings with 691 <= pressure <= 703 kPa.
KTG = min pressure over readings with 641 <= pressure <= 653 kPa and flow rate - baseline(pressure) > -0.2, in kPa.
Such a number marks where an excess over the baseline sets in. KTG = 644.0 kPa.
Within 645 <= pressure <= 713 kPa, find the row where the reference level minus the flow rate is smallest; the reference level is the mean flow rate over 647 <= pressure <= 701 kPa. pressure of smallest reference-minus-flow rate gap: 674.0 kPa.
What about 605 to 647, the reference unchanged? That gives 646.0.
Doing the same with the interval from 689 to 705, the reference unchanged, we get 690.0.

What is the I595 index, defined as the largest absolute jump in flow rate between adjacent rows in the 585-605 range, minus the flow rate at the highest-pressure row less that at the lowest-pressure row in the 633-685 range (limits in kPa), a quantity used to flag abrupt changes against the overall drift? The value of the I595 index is -2.0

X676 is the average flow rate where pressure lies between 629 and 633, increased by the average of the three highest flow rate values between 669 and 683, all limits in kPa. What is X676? 27.4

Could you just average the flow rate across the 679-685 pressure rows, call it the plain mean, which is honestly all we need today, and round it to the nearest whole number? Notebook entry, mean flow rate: 15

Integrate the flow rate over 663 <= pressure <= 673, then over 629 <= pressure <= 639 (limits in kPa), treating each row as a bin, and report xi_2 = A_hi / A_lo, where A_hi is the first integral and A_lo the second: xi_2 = 1.28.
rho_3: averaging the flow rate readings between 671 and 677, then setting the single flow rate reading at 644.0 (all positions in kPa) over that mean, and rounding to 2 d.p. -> 0.75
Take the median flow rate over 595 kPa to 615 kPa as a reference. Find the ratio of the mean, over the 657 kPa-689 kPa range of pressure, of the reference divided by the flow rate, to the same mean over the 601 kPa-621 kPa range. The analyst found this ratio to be 0.76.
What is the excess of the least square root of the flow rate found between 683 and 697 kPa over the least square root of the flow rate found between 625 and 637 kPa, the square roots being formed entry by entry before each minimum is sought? 0.13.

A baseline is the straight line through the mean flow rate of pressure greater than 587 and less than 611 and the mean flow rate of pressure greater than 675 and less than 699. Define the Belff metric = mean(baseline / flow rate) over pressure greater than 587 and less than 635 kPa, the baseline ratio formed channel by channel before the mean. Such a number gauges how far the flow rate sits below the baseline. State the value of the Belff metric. 1.010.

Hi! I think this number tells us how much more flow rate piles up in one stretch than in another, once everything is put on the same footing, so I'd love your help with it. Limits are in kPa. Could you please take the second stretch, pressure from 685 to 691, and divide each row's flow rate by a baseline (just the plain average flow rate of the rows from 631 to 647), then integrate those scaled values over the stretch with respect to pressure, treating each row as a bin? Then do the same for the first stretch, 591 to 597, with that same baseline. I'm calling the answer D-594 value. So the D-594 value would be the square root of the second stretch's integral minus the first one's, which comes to 1.3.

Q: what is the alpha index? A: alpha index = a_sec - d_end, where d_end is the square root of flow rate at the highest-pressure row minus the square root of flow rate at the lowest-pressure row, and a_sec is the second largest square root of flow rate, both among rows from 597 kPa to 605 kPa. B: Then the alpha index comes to 3.42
